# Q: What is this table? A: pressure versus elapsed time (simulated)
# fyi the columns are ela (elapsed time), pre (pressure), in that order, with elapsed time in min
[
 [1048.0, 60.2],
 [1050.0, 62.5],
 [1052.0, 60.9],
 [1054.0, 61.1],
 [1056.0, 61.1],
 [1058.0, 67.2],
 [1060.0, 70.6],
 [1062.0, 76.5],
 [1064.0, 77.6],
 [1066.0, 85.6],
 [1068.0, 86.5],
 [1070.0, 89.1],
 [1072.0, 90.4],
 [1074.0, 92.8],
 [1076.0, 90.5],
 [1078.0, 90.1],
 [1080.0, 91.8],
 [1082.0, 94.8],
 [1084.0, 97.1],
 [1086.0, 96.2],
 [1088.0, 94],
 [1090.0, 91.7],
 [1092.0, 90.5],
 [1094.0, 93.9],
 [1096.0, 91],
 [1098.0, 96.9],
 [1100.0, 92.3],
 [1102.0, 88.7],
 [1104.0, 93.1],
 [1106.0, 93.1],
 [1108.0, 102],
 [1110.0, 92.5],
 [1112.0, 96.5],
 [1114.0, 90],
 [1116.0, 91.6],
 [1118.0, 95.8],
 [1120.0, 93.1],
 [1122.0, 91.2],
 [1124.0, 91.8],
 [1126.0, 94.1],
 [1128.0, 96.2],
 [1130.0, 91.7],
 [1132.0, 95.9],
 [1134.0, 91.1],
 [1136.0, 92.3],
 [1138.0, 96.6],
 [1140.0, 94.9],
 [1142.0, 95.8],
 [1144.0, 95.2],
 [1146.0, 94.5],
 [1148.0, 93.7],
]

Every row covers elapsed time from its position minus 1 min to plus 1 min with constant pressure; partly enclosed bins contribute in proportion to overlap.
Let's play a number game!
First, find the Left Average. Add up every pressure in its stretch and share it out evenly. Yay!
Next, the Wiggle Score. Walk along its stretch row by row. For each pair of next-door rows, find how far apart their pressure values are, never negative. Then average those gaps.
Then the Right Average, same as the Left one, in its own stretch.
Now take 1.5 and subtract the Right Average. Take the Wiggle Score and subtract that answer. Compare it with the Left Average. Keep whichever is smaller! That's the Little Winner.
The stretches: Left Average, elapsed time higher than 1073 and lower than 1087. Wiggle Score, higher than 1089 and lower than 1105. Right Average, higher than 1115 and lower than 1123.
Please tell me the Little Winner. 93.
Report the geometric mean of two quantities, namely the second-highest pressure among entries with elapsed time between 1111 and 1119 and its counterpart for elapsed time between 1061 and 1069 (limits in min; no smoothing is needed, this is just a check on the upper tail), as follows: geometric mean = 90.6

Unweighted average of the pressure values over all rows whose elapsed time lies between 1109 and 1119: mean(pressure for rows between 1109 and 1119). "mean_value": 93.3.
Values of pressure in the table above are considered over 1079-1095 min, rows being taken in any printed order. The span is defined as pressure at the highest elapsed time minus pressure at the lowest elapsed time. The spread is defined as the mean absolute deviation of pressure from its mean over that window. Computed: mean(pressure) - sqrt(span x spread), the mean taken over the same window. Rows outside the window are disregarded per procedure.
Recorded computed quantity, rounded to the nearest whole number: 92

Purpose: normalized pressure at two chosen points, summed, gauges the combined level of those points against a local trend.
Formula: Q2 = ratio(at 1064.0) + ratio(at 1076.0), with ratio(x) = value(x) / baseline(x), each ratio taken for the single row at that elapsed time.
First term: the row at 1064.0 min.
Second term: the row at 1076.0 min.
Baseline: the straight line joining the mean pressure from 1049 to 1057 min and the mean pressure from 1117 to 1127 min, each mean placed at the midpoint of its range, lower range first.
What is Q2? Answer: 2.42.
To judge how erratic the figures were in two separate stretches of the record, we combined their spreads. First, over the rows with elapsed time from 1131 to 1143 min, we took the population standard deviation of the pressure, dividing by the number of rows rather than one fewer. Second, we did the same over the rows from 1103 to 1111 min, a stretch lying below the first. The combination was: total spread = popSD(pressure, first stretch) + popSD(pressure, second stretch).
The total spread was 6.0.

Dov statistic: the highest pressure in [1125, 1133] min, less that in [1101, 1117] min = -5.8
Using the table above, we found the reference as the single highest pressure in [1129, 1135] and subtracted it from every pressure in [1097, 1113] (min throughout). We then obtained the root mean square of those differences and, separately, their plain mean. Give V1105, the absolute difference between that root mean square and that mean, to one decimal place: 5.6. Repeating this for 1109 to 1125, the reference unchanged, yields 6.8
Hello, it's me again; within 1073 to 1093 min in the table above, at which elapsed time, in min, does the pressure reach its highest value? 1084.0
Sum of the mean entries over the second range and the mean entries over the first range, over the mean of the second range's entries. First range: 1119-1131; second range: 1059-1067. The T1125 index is 2.20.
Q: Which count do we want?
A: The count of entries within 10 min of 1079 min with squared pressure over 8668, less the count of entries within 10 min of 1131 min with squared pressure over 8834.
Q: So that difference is -1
